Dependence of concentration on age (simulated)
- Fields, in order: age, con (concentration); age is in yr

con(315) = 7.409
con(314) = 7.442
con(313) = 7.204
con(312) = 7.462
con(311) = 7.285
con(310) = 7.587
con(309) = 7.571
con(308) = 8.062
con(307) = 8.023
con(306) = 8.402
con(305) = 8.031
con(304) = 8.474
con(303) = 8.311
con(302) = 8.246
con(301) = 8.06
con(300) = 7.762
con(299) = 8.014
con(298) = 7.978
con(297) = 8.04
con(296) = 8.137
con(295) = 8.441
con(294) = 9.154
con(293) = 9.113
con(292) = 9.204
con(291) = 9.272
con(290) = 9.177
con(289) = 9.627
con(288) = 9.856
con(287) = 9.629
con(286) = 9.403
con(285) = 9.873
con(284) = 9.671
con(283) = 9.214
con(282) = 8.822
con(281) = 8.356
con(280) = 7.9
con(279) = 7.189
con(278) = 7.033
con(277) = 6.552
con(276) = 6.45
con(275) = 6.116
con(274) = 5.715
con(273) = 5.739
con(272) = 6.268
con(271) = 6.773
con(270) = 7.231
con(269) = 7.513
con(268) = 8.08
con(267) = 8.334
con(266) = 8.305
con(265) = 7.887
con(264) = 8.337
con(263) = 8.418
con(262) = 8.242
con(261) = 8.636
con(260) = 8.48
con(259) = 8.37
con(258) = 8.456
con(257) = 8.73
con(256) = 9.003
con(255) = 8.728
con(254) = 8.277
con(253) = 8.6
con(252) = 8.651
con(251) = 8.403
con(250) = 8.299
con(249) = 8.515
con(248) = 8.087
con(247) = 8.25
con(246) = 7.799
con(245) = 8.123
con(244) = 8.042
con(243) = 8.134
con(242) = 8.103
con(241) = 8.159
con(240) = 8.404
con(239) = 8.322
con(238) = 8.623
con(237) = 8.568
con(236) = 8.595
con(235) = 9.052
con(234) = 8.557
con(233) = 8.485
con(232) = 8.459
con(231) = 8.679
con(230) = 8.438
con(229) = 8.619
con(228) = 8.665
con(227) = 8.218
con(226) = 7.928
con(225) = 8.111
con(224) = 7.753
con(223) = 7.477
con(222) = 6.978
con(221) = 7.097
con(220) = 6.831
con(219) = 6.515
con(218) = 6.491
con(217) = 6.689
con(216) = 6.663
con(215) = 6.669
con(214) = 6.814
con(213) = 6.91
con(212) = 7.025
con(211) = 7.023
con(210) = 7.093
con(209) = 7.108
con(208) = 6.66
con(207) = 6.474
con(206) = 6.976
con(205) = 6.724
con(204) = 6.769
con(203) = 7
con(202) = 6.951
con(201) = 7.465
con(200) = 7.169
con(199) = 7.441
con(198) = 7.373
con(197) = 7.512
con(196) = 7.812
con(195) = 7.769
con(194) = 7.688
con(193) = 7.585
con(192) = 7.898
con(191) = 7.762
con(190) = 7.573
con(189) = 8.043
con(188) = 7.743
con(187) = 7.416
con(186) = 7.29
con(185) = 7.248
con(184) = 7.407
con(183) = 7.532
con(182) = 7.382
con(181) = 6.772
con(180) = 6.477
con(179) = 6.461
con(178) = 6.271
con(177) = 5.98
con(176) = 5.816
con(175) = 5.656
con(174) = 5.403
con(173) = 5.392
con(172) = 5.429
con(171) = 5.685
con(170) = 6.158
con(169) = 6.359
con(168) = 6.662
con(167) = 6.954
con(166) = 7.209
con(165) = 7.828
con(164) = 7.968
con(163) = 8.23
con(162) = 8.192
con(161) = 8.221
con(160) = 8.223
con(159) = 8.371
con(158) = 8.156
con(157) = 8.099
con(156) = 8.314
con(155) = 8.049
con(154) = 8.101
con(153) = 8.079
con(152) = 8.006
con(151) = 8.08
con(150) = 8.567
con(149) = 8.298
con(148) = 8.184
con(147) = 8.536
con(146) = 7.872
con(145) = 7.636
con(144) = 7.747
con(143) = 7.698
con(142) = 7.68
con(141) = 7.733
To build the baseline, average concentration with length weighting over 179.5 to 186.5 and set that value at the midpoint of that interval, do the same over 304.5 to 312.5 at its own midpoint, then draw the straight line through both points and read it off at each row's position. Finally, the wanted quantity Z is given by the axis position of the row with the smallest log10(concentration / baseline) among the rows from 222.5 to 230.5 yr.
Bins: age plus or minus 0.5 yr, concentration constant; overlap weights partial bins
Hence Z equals 223 yr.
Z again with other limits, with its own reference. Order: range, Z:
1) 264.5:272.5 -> 272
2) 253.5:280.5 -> 274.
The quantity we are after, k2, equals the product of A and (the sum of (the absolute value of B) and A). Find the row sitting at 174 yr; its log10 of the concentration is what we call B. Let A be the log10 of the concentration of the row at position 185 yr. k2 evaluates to 1.37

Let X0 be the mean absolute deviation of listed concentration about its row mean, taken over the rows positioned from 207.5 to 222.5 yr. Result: 0.18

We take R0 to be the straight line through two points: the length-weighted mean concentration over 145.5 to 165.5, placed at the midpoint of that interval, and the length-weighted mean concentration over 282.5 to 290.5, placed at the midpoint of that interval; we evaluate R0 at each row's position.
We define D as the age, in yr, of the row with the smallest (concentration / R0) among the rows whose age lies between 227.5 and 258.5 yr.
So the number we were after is 246 yr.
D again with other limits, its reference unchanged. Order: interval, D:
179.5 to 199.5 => 180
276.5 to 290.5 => 277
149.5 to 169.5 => 169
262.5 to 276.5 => 274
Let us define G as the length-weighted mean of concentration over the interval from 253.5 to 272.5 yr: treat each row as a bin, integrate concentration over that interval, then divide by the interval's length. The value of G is 8.1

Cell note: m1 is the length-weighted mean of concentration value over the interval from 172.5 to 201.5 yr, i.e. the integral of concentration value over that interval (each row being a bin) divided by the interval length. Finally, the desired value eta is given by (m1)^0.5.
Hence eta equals 2.66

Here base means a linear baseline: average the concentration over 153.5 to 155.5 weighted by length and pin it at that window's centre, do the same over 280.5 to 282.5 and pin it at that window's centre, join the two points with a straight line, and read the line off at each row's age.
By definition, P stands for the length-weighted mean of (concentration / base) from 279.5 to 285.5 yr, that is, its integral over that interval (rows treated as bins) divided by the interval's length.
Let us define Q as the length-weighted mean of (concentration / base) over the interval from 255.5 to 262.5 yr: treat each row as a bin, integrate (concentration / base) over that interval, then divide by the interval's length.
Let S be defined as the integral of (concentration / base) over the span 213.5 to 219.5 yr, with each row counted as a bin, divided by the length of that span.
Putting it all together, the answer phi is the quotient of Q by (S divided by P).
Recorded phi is 1.32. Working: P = 1.04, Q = 1.01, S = 0.80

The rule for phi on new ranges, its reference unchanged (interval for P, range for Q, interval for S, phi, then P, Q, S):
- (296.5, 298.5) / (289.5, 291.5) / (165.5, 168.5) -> 1.16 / 0.93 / 1.07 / 0.85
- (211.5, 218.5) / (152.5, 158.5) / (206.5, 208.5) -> 1.03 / 0.81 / 1.01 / 0.79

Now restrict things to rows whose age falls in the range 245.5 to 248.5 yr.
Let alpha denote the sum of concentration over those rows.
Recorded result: 24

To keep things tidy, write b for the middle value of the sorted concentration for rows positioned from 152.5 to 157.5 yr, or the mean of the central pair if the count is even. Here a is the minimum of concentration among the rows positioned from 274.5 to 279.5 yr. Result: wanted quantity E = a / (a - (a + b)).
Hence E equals -0.76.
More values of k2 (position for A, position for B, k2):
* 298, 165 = 1.62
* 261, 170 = 1.62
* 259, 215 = 1.61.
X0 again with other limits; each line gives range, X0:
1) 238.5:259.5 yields 0.22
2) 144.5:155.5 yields 0.20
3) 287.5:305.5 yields 0.57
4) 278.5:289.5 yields 0.71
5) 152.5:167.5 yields 0.27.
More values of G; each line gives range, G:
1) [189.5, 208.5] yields 7.3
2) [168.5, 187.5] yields 6.4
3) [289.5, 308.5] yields 8.4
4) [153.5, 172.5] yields 7.5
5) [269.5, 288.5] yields 7.8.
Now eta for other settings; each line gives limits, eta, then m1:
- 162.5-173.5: 2.59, 6.7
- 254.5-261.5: 2.94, 8.6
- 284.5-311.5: 2.92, 8.5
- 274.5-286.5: 2.84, 8.0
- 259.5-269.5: 2.87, 8.2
